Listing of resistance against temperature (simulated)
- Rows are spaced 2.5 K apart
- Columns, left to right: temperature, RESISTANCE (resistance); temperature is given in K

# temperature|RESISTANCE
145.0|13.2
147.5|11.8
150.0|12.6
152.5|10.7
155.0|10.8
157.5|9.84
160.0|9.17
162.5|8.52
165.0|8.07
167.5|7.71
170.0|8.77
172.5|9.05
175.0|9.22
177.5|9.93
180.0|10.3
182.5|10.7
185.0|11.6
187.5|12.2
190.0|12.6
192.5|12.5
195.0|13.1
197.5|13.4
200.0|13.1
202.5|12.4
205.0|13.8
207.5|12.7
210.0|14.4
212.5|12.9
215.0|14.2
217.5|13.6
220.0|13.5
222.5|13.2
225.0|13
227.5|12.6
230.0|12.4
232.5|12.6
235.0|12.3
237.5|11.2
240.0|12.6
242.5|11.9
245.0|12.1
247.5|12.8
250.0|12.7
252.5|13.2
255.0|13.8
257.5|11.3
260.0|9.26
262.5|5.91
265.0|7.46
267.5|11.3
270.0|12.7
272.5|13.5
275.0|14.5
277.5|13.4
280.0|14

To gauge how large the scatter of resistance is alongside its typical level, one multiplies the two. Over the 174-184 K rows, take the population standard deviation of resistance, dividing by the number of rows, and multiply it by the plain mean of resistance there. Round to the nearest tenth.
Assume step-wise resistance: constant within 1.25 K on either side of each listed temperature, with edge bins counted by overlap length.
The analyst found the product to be 5.5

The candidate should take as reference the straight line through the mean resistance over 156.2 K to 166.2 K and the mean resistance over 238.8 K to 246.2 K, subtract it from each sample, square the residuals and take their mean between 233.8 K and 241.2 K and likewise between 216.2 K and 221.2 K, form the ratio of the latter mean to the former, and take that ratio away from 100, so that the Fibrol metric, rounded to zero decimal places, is 85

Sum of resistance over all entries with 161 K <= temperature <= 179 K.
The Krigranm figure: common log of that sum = 1.79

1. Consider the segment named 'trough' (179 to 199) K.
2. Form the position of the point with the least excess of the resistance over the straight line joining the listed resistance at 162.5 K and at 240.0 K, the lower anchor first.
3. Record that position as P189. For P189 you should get 180.0 K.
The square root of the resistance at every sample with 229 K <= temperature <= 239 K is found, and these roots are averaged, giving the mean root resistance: 3.48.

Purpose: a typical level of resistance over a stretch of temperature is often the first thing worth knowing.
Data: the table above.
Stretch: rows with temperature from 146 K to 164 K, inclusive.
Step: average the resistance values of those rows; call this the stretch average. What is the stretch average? 10.5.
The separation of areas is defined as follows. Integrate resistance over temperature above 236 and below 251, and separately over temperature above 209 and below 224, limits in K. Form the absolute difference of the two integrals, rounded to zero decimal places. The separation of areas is 21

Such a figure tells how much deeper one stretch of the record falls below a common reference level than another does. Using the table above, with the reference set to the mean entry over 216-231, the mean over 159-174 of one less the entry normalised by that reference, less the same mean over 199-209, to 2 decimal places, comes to 0.34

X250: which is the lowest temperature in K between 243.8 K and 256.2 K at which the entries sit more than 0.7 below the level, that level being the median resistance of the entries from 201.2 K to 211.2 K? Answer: 245.0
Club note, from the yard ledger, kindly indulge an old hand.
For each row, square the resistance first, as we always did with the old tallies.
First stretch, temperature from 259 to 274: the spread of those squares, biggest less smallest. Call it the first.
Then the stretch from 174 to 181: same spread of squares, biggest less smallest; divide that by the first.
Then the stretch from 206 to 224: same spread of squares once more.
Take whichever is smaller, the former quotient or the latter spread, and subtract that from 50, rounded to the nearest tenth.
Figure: 49.9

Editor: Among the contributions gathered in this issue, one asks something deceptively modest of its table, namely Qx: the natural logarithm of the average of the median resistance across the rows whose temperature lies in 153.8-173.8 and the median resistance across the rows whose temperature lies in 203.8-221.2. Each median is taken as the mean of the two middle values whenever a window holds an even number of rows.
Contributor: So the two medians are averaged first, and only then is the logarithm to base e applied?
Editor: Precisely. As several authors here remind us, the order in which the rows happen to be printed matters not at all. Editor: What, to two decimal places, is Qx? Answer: 2.42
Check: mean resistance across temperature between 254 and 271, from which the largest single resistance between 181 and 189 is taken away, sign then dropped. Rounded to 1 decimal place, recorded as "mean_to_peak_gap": 2.0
